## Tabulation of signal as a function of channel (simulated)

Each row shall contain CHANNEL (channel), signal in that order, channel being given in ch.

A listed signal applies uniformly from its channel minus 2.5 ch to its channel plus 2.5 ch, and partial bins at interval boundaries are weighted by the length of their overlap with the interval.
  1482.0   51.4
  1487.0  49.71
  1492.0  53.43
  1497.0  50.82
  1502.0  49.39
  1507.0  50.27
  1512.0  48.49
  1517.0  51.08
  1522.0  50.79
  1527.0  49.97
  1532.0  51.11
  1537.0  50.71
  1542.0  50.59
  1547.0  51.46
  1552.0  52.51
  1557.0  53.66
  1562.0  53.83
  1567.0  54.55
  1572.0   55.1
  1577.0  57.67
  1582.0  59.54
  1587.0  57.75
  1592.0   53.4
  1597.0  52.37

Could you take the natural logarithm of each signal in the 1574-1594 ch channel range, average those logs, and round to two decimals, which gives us 4.04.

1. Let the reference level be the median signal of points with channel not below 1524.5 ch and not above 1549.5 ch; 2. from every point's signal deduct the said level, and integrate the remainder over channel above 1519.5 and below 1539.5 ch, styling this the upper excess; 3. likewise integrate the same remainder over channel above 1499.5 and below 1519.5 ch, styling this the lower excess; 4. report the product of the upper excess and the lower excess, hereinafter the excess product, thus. 23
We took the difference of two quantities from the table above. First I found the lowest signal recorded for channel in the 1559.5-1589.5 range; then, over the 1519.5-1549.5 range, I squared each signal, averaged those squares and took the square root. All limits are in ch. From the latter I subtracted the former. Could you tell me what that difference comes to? -3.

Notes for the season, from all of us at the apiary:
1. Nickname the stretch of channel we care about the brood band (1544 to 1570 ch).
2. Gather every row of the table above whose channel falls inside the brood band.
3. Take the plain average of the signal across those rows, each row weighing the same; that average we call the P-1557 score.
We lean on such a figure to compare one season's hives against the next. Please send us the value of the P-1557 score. 53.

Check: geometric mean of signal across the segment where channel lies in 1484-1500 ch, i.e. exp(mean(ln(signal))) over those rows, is 51.3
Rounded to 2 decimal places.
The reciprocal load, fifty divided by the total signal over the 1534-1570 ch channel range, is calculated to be 0.14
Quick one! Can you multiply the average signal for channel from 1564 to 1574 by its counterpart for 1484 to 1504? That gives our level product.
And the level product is 2787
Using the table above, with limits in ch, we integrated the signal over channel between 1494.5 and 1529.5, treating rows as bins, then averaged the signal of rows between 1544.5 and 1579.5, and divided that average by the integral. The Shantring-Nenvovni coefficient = 0.031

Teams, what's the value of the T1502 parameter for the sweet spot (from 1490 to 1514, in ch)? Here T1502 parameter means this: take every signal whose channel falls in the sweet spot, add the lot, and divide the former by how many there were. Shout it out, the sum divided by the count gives 50.5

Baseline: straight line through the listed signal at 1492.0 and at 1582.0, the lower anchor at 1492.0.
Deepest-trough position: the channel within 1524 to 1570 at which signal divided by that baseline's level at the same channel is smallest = 1542.0 ch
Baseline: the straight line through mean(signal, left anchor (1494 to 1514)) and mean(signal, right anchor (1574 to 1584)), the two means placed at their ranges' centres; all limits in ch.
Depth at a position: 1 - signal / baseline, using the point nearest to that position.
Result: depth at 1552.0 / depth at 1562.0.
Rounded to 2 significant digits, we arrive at 1.1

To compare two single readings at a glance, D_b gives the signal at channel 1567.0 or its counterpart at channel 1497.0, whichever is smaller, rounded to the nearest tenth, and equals 50.8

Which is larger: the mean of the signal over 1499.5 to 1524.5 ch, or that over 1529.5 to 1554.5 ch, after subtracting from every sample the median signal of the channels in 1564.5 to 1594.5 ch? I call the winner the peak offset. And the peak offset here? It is -5.1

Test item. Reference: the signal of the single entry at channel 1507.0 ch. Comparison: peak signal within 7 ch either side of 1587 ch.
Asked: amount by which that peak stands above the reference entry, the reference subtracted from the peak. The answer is 9.3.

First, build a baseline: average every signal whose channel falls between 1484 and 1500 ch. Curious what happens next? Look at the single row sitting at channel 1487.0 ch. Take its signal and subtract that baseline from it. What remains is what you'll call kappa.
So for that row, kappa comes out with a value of -1.6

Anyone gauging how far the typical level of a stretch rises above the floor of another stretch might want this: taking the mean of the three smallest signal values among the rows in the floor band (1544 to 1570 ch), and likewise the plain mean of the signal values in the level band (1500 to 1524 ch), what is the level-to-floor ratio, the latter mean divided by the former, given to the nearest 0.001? 0.952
